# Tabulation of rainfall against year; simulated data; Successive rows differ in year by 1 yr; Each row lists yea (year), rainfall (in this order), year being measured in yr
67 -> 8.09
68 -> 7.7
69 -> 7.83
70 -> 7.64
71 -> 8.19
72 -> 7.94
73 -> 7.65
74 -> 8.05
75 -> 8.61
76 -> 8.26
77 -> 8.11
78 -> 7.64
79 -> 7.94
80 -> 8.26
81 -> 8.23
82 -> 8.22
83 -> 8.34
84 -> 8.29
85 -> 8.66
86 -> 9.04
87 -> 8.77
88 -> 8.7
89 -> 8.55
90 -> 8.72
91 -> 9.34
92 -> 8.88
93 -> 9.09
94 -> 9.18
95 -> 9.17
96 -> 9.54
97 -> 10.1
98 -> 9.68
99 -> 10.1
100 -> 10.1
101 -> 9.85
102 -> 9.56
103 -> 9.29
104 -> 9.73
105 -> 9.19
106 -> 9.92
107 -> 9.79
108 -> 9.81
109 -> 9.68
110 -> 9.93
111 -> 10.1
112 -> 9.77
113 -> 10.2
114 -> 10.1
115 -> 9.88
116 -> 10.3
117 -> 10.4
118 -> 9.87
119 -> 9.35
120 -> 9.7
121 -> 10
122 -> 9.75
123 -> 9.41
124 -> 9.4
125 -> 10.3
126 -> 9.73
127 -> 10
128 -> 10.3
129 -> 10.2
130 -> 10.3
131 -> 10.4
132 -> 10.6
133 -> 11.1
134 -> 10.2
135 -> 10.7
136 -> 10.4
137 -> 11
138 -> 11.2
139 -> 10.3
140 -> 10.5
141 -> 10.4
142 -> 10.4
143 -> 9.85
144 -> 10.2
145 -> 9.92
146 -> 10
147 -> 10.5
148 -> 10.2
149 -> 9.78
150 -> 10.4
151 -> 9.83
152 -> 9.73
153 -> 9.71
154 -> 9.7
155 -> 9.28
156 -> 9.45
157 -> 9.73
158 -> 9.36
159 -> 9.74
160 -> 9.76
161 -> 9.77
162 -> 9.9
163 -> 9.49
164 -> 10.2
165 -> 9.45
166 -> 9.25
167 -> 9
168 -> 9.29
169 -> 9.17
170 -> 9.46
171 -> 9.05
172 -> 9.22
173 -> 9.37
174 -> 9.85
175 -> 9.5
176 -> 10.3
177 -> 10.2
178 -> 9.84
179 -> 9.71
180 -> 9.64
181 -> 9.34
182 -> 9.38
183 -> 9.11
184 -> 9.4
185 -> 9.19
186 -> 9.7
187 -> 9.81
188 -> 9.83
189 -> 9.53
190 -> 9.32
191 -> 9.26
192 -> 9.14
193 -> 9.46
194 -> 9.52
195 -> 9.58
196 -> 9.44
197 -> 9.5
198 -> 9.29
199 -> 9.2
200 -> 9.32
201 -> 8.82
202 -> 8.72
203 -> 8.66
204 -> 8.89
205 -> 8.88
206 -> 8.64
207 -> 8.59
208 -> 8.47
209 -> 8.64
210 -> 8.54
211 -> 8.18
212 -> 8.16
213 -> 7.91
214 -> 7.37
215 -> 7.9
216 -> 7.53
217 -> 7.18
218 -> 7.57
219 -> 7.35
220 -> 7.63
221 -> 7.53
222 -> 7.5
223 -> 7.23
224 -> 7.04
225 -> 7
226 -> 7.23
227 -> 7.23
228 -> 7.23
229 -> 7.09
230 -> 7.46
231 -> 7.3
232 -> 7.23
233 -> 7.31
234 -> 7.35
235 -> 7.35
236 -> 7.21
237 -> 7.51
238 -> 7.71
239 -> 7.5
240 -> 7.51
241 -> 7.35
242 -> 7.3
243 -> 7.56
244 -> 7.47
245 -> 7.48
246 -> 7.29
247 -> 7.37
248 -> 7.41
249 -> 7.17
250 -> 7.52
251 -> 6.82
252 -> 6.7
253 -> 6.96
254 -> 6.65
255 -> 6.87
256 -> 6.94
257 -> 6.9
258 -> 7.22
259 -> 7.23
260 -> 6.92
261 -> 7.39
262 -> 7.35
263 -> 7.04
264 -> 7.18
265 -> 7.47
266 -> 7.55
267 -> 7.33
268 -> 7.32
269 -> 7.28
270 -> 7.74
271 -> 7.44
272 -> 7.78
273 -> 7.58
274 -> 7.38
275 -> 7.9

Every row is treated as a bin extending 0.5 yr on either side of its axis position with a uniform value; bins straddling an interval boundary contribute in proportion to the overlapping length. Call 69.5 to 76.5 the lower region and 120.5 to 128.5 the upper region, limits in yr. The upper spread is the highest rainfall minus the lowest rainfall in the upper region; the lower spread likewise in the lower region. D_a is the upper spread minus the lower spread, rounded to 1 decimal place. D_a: -0.1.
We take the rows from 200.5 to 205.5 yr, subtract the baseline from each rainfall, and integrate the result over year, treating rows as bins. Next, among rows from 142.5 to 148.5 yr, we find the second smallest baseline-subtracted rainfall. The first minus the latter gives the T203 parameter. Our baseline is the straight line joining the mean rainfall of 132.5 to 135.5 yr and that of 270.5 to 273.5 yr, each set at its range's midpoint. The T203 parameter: -1.2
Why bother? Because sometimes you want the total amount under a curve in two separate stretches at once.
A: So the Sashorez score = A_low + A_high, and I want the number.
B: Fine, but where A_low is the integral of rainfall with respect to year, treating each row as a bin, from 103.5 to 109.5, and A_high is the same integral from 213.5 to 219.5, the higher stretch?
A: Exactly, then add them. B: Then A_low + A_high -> 103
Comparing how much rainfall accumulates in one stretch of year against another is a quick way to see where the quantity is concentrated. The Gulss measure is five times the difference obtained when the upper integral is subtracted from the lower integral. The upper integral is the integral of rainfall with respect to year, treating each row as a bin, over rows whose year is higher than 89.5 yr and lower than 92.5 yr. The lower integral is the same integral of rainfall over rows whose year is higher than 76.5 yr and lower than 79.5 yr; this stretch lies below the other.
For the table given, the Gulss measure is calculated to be -16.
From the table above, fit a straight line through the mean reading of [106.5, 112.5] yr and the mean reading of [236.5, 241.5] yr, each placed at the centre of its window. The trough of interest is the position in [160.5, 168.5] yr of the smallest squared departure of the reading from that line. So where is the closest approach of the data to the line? 167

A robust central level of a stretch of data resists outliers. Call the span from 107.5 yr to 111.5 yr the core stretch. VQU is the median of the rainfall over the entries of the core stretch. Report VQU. 9.9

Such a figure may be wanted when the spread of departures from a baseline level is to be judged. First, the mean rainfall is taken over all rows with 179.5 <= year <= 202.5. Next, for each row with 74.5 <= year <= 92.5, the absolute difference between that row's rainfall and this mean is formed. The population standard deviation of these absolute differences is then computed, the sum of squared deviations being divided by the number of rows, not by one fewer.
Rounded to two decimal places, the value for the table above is 0.40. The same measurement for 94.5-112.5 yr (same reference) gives 0.21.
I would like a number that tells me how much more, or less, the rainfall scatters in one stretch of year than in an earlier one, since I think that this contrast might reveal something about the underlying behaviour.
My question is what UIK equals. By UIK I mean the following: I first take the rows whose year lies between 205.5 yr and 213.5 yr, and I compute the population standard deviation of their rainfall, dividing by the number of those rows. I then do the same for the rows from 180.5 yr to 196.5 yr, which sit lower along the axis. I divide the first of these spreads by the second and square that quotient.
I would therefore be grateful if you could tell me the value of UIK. 1.46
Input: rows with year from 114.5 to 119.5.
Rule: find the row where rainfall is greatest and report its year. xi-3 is 117 yr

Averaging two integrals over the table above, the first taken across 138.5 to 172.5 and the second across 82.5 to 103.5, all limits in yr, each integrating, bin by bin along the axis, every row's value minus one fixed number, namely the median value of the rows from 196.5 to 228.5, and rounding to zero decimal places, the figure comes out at 42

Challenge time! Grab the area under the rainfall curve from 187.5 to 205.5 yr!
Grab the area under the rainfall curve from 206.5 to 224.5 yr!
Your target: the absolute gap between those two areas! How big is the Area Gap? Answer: 26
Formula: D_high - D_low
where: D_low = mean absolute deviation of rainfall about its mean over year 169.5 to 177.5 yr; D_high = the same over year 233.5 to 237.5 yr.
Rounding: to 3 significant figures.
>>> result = -0.296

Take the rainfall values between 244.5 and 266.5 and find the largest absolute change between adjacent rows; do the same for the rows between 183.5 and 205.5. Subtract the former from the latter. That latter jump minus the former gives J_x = -0.2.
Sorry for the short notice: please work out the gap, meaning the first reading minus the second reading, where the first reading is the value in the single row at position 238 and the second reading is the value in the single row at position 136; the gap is -2.7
